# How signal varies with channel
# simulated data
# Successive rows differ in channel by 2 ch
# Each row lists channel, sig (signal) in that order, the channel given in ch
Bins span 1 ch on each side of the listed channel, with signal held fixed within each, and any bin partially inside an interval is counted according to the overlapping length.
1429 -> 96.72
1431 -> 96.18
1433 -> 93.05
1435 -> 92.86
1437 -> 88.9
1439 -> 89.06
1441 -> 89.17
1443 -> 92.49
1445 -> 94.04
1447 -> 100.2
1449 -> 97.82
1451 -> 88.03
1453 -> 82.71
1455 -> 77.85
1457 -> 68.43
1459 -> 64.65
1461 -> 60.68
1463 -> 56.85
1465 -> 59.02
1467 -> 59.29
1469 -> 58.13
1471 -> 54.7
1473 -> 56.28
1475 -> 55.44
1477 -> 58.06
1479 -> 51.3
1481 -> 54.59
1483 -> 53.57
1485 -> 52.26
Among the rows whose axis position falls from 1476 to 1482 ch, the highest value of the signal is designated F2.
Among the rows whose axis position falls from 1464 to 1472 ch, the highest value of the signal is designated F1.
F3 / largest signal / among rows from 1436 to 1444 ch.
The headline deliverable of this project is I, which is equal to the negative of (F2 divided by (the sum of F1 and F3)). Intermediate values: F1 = 59.29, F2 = 58.06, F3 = 92.49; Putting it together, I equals -0.38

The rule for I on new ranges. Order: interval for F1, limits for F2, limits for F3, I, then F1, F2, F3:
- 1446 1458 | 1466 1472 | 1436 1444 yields -0.31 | 100.2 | 59.29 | 92.49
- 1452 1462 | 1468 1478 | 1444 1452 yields -0.32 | 82.71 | 58.13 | 100.2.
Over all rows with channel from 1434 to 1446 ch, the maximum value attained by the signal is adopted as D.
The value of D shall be 94.04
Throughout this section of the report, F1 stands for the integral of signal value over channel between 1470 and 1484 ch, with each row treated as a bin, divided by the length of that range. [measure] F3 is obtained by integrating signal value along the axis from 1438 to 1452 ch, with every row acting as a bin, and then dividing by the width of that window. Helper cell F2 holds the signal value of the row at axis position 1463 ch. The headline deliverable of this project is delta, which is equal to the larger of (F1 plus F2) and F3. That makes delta 112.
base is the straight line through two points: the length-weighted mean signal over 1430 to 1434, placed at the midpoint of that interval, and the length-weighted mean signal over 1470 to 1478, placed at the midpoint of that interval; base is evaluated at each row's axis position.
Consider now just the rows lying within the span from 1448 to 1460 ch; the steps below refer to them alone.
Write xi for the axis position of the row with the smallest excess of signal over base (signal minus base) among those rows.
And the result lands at 1459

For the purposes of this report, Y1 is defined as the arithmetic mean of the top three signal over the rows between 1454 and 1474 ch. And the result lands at 70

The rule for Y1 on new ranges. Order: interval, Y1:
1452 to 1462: 76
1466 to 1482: 58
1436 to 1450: 97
